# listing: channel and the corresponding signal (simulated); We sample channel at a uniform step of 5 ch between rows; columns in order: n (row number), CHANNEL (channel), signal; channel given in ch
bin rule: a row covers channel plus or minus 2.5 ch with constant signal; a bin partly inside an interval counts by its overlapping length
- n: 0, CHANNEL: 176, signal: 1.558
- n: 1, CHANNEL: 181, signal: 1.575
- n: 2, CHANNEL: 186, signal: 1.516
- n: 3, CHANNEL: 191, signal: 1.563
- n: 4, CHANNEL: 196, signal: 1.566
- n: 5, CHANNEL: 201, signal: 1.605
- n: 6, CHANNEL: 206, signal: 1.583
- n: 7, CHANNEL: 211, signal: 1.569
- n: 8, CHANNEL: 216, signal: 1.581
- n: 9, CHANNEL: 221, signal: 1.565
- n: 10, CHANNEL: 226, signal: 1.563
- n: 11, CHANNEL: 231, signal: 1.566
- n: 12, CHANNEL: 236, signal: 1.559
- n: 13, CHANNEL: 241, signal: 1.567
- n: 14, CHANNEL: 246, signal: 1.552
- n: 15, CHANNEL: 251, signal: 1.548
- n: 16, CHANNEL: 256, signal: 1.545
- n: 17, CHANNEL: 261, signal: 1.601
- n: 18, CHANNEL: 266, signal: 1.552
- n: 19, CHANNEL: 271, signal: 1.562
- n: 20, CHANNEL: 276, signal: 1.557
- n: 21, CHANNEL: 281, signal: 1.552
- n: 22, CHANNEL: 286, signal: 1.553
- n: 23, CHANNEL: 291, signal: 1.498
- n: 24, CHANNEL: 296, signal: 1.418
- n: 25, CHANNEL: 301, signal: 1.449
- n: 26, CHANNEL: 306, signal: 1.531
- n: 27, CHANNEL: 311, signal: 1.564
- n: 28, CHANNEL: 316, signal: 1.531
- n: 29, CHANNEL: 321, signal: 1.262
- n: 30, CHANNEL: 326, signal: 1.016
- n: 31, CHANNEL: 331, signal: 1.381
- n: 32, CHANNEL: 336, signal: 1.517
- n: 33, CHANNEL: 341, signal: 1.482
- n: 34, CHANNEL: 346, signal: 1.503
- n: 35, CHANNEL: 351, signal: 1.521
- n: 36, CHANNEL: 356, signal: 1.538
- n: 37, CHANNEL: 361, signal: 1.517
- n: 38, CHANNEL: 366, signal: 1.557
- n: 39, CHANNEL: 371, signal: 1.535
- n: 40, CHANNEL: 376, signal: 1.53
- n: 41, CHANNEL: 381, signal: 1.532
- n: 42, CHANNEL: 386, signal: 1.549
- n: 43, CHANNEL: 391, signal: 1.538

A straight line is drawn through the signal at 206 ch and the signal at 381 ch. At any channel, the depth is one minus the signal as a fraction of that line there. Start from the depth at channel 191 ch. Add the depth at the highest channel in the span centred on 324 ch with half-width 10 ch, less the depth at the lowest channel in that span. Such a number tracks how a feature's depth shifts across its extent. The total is 0.11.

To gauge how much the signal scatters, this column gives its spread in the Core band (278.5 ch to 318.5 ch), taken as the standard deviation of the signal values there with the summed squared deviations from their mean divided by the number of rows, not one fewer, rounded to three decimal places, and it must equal 0.050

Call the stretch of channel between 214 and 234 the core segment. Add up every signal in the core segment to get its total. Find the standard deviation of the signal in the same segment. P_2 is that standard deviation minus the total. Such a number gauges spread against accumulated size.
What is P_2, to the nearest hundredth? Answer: -6.27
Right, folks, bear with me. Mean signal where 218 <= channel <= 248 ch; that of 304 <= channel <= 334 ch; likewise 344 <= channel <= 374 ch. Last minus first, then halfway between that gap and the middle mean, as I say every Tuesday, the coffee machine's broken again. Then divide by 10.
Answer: 0.0674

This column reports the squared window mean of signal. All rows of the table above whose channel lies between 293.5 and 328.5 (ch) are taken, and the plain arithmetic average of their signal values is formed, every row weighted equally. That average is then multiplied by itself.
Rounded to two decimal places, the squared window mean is 1.95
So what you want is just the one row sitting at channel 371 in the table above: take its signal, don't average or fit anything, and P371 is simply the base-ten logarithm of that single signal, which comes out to 0.186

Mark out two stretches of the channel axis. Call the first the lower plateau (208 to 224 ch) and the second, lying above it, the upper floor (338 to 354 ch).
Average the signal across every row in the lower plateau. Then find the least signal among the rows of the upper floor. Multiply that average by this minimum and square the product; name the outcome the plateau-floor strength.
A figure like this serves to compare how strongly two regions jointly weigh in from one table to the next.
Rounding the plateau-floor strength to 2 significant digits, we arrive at 5.4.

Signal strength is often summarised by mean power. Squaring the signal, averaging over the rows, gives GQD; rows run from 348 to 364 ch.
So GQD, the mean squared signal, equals 2.33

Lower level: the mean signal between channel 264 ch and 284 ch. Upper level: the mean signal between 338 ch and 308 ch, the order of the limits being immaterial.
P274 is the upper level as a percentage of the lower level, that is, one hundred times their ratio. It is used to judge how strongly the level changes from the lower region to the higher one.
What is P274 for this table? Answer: 89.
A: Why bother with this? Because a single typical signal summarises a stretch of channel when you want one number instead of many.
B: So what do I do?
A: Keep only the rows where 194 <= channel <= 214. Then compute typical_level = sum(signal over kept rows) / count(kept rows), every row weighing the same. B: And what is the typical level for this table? 1.58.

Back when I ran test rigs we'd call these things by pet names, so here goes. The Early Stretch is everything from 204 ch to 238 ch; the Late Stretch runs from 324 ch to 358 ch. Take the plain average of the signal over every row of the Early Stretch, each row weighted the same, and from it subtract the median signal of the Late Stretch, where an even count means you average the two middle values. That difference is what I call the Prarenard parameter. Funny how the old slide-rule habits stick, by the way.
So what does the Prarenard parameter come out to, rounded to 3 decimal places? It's 0.066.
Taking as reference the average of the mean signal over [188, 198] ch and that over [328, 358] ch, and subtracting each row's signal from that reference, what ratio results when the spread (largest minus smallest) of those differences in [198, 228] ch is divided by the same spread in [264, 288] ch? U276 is 4.20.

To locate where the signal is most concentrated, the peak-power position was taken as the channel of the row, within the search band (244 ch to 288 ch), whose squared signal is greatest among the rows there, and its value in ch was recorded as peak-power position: 261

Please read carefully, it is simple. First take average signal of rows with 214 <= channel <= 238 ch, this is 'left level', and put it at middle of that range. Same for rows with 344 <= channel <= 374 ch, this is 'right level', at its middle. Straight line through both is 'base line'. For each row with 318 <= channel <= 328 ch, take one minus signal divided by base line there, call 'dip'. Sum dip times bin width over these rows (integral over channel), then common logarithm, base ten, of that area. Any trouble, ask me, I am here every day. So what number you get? 0.4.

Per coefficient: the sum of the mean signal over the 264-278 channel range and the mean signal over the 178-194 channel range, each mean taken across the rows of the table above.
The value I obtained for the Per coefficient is 3.11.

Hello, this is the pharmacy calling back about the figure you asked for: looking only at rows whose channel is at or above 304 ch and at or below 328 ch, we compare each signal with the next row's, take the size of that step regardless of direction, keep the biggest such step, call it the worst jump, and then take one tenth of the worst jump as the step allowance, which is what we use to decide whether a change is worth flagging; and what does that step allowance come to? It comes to 0.027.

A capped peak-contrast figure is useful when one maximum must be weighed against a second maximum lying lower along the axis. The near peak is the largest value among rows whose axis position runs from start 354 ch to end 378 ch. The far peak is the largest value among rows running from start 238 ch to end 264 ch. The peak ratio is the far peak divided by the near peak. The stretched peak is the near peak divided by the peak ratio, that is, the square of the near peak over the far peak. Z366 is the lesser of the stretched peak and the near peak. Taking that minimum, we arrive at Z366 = 1.51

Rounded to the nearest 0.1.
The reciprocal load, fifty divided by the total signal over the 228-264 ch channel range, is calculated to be 4.6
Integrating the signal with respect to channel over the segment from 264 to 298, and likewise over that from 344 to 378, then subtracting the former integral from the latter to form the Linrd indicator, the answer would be 0.0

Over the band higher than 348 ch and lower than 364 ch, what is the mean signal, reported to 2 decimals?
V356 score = 1.53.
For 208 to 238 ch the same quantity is 1.57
